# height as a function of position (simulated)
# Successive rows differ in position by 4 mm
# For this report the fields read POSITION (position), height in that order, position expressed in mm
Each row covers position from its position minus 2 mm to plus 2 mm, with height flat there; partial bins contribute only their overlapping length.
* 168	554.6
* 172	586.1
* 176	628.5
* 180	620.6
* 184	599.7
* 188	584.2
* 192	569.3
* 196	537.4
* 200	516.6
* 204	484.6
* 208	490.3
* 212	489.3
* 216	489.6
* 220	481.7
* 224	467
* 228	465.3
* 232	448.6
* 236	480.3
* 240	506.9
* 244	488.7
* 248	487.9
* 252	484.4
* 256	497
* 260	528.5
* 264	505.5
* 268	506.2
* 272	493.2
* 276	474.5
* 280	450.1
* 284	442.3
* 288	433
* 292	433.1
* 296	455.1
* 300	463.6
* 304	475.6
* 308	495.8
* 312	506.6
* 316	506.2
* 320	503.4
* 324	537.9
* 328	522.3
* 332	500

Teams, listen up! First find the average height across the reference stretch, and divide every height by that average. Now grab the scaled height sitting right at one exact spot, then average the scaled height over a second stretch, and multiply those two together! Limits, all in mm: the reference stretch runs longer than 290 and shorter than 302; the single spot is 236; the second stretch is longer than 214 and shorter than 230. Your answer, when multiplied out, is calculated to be 1.13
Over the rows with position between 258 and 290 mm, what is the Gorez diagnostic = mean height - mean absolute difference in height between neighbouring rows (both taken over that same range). 465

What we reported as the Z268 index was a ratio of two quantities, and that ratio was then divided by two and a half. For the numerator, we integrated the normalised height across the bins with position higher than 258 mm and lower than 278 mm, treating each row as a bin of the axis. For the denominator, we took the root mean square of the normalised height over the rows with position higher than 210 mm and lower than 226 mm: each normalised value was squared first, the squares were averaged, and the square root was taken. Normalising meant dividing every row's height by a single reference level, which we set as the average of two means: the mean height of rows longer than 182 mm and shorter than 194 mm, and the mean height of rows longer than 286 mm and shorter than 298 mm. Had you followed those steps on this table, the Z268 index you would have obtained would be 8.3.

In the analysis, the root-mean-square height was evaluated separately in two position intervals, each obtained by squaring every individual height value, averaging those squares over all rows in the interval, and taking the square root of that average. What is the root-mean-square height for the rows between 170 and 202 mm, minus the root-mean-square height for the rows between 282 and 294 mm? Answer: 145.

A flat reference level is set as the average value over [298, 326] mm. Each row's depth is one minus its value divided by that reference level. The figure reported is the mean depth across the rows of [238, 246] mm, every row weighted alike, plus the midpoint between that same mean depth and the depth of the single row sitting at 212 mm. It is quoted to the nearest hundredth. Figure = 0.01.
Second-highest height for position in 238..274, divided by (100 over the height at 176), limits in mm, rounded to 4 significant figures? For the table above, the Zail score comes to 3186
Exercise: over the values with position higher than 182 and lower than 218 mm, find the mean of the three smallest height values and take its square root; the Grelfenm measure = 22.1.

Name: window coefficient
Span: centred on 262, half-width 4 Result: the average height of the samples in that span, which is 517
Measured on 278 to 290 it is 442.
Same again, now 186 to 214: 525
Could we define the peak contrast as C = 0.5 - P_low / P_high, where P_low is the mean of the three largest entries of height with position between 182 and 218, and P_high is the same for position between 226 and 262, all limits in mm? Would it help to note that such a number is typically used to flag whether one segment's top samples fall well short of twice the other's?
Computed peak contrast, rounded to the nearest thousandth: -0.644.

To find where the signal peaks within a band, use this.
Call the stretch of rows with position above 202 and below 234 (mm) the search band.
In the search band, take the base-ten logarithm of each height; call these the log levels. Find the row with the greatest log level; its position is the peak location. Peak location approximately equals 208 mm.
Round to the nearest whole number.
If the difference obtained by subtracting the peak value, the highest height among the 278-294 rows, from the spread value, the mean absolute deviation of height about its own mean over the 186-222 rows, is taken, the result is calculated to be -418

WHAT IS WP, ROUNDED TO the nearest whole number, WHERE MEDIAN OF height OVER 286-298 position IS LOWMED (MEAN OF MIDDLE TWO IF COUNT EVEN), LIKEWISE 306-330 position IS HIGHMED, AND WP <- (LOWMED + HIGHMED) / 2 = 470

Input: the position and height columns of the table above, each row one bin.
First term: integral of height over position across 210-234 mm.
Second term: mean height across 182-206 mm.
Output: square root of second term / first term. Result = 0.220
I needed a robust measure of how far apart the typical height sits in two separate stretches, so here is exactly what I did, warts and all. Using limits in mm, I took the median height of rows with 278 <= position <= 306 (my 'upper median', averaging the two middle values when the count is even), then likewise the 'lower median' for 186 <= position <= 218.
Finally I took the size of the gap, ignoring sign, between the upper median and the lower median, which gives 53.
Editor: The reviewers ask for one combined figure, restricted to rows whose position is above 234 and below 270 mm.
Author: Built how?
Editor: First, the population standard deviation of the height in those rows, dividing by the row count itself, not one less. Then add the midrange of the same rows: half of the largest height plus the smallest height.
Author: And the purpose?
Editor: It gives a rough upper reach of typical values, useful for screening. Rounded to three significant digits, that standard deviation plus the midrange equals 519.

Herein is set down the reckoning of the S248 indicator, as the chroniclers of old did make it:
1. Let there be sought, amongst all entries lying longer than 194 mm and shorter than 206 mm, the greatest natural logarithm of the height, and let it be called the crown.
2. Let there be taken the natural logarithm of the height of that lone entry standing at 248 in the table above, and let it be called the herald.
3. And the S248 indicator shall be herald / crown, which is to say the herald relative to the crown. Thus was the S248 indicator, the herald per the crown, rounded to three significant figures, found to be 0.985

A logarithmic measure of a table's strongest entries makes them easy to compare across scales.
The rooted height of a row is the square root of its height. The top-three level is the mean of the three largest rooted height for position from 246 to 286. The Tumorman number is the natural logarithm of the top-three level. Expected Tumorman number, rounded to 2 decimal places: 3.12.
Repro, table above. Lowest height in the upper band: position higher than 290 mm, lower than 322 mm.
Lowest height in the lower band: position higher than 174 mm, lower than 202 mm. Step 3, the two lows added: 950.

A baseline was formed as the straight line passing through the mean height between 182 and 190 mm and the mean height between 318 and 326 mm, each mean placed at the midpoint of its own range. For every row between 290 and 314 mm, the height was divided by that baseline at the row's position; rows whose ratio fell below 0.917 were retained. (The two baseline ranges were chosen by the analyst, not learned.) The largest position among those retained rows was 304 mm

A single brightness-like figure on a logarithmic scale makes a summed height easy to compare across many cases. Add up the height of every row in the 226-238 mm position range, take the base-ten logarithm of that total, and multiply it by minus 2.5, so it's -7.9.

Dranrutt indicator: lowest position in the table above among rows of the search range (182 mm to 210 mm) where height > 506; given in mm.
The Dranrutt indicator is 184 mm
